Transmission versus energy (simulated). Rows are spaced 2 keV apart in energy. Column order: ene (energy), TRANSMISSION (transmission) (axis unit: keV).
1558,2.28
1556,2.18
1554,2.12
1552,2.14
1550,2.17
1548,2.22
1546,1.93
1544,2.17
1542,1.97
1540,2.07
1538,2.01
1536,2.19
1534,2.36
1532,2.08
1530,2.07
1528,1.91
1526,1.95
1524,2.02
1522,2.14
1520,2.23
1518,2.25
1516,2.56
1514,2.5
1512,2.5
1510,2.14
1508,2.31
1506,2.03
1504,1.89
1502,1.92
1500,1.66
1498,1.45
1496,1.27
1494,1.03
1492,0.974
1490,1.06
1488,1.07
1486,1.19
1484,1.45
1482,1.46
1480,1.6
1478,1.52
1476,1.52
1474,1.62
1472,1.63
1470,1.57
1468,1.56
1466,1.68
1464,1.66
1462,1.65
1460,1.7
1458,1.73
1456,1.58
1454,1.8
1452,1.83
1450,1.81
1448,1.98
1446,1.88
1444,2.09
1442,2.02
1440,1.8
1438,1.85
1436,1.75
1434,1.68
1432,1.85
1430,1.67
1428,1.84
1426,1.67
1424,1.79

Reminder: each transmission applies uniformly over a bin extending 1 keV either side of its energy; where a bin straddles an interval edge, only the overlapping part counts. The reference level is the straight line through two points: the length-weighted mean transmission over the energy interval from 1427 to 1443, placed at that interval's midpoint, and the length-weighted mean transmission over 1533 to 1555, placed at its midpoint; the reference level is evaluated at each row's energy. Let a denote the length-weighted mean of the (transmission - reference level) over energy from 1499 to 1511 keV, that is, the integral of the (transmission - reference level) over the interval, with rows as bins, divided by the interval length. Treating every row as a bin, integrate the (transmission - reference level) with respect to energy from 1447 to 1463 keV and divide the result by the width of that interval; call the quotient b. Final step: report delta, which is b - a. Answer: -0.1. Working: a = 0.0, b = -0.11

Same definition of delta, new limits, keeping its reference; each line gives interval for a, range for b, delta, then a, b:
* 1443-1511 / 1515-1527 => 0.4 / -0.3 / 0.14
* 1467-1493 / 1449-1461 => 0.4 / -0.5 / -0.12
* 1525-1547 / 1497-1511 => -0.1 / 0.0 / -0.09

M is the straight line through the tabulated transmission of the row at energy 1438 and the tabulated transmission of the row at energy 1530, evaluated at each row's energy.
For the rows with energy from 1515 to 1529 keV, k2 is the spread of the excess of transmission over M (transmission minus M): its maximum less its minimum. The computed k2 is 0.7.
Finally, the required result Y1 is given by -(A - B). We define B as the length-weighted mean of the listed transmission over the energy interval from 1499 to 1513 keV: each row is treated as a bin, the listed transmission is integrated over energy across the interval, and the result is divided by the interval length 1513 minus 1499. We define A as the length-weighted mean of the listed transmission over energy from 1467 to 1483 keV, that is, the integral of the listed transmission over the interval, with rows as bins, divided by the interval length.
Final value 0.50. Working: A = 1.6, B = 2.1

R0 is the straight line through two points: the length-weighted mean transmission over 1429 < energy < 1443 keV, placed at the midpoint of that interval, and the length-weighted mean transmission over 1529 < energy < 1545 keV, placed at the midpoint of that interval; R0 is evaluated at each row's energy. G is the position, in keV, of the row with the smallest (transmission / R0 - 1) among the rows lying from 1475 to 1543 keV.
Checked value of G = 1492 keV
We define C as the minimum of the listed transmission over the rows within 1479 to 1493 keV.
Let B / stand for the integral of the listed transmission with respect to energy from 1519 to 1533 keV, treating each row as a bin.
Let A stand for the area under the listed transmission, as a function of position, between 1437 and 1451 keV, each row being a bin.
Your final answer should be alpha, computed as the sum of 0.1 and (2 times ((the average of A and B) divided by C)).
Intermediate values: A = 27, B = 28.8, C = 0.974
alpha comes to 57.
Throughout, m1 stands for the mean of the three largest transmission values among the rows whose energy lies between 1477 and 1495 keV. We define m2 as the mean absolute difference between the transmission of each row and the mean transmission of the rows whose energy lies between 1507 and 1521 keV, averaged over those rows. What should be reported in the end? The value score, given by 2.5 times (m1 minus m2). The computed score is 3.5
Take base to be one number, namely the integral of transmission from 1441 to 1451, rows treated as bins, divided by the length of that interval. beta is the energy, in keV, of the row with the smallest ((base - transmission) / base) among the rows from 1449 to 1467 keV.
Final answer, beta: 1452 keV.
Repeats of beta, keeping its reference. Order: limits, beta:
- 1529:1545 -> 1534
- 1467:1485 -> 1472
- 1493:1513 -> 1512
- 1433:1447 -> 1444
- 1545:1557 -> 1548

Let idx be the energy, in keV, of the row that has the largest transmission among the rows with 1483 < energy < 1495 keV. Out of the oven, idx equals 1484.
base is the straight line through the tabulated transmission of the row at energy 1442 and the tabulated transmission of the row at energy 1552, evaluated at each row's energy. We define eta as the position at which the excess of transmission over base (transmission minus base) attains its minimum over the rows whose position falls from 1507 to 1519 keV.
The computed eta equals 1510 keV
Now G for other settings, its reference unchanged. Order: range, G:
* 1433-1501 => 1492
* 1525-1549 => 1546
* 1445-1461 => 1456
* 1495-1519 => 1496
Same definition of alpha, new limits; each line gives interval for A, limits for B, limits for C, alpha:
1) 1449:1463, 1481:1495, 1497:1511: 28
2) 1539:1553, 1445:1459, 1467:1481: 36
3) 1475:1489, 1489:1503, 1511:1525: 19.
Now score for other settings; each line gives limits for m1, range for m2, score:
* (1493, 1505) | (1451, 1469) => 4.4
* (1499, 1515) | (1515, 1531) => 5.7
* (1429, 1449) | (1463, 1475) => 5.0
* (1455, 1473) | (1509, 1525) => 3.8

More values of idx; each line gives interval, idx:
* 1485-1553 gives 1516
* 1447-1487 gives 1448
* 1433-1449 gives 1444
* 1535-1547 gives 1536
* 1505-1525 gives 1516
